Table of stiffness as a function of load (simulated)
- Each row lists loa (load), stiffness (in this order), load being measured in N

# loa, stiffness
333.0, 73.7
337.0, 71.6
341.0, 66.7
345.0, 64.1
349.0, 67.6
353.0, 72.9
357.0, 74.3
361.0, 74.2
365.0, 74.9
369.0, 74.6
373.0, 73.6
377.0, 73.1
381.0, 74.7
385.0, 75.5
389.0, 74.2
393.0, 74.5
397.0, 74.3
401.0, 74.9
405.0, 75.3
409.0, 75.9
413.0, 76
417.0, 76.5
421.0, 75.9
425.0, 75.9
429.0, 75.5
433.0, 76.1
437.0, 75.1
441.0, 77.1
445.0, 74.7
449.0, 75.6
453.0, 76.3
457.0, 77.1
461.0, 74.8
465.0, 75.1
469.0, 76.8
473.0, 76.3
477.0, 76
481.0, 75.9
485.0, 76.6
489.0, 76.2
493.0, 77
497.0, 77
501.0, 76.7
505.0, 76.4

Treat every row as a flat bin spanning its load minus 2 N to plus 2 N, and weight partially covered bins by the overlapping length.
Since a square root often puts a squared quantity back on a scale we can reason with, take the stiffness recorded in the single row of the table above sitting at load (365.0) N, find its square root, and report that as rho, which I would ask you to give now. 8.65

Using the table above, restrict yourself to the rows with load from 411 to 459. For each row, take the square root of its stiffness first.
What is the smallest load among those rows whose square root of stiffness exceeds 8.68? 413.0 N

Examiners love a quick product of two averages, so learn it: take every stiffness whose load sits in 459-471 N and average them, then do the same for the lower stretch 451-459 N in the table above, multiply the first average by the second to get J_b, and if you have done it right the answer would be 5796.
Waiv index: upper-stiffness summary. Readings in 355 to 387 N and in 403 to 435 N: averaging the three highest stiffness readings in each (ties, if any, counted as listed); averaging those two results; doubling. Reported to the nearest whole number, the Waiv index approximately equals 151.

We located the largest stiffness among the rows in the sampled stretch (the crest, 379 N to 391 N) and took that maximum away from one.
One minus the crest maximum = -74.5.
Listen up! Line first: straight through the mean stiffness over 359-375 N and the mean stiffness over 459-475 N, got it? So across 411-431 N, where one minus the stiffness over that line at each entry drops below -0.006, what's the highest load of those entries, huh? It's 425.0 N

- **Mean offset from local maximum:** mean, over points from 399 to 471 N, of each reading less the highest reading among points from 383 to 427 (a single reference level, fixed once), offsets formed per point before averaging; -0.69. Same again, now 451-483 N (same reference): -0.46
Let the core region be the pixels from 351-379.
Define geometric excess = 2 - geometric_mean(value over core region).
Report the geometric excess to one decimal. -71.9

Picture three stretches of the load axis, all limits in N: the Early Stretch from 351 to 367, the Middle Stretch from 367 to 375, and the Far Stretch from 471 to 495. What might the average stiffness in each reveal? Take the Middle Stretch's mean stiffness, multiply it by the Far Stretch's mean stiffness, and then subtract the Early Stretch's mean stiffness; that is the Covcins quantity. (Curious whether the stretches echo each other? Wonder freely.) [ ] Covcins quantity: 5582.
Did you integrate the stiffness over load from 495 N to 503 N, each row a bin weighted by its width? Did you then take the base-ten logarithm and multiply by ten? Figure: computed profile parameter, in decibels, 27.9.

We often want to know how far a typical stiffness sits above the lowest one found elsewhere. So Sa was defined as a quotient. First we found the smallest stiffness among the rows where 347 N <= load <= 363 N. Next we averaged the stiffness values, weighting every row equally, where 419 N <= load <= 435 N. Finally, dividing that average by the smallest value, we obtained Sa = 1.12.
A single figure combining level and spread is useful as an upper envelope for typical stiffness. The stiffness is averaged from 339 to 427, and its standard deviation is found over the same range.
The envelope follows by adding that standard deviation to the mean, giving 76.8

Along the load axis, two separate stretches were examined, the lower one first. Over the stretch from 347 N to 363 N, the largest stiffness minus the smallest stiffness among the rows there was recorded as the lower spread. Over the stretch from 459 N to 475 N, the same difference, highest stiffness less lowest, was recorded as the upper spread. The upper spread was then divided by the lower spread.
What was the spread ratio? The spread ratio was 0.3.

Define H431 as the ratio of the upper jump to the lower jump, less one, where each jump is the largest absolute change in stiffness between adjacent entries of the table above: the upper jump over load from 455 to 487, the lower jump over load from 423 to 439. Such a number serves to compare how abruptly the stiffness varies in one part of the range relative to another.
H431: 1.3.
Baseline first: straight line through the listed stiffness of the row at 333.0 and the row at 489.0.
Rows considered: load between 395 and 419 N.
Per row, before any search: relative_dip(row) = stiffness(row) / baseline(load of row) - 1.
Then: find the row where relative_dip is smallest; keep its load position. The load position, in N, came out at 397.0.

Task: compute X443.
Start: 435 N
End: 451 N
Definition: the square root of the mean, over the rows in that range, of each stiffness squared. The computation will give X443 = 75.6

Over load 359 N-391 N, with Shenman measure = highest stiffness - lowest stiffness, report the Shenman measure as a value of 2.4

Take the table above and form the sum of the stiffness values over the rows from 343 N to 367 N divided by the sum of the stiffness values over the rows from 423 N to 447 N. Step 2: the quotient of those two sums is 0.942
